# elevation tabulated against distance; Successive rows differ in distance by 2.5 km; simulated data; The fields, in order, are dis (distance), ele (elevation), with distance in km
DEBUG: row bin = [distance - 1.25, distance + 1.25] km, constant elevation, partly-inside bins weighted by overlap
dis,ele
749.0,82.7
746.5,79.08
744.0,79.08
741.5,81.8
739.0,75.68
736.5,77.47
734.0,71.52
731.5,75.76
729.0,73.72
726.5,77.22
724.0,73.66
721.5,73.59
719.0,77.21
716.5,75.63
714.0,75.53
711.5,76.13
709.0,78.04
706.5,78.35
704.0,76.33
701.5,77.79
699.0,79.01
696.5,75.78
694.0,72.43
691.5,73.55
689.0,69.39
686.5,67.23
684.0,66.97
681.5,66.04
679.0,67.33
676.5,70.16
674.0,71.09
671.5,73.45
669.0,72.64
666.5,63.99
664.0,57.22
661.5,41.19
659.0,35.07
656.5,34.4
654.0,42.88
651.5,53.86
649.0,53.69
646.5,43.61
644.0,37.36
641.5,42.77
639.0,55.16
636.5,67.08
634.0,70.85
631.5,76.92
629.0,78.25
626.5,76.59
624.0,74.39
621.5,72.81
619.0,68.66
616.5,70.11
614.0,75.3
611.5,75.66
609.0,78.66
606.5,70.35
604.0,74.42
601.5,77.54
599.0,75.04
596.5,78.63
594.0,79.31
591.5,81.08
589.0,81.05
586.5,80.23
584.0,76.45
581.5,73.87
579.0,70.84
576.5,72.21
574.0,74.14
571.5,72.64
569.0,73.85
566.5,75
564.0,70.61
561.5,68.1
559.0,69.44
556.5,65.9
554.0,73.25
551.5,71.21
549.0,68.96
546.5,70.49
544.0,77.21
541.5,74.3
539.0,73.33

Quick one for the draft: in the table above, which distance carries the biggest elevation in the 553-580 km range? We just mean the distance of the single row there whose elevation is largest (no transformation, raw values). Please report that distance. 566.5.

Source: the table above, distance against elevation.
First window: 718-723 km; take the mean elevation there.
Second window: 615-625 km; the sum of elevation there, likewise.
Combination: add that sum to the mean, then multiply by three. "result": 1084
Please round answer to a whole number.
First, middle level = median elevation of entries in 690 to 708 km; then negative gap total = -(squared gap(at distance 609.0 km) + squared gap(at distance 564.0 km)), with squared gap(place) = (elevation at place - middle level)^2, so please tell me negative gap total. -38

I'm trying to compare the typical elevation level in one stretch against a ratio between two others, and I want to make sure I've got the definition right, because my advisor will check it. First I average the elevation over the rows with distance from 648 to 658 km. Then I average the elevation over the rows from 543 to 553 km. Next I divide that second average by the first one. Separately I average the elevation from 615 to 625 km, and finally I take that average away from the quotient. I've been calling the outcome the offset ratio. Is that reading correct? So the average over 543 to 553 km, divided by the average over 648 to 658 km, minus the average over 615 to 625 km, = -69.9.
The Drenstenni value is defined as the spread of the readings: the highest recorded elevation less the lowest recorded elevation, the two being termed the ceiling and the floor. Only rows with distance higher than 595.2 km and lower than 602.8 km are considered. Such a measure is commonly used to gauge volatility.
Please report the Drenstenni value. 3.6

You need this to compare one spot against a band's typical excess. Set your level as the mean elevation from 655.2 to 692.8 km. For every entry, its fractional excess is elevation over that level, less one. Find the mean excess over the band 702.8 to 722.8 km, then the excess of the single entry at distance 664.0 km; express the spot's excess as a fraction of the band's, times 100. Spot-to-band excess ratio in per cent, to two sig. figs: -33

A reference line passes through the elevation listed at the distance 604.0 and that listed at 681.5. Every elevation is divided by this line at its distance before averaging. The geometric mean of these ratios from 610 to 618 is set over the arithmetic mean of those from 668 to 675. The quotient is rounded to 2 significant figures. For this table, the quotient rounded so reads 0.93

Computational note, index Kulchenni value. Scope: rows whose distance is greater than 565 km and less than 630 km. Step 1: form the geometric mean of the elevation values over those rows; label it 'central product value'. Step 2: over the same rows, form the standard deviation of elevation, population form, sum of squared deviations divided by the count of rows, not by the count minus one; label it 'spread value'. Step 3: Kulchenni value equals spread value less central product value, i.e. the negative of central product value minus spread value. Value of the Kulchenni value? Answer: -72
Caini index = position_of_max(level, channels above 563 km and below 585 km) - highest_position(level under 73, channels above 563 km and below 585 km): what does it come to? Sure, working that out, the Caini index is 5.0 km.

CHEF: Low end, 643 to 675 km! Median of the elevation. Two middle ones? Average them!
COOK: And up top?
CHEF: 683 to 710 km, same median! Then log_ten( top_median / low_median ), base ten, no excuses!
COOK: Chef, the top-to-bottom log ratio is 0.15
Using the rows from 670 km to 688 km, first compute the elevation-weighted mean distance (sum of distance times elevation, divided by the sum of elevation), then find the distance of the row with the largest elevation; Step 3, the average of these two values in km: 675.2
